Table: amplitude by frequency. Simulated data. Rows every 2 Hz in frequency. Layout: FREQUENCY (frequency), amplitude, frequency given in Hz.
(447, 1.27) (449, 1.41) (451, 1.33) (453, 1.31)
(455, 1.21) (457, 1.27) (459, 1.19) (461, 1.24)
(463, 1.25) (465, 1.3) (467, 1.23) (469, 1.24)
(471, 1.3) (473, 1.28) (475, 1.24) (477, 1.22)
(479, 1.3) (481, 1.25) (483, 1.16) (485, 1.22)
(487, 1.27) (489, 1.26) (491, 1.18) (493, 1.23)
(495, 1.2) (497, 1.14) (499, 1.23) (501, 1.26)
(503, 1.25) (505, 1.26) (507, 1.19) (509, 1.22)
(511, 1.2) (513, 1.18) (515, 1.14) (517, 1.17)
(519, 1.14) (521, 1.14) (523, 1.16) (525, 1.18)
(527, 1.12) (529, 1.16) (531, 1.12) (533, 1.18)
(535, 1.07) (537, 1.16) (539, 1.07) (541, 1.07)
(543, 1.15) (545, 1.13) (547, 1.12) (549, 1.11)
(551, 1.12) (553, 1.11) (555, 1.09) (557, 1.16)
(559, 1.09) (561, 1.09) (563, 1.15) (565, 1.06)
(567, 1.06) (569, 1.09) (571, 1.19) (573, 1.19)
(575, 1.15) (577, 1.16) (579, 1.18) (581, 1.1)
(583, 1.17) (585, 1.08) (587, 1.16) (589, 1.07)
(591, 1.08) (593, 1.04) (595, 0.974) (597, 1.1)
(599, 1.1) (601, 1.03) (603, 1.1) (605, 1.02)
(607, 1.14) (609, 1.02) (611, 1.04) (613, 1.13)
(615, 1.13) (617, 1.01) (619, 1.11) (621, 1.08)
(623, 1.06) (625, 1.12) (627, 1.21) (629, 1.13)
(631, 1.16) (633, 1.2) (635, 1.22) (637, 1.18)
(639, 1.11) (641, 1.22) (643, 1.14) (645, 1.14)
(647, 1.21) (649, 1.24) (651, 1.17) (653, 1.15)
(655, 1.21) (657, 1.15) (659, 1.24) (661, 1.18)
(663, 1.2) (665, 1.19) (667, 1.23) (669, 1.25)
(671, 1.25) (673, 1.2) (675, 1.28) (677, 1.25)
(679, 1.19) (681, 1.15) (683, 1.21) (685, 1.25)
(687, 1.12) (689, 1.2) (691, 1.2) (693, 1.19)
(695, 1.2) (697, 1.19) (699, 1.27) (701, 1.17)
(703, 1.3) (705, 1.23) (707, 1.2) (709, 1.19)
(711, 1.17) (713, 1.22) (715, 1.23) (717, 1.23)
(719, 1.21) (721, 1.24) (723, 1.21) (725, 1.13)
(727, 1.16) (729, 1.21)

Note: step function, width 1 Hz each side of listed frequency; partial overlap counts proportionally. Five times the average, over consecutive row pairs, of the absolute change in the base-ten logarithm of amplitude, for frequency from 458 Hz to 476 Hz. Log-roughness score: 0.067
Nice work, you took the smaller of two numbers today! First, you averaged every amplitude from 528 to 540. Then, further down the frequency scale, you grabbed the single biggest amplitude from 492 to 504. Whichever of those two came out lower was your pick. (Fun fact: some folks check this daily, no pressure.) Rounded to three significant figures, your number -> 1.13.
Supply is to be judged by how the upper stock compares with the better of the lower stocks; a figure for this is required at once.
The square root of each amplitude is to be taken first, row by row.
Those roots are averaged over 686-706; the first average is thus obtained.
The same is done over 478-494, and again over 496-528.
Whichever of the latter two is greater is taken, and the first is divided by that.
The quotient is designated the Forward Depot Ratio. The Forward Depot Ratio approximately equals 0.99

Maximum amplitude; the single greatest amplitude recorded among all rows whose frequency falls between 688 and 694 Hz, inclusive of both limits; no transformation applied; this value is 1.2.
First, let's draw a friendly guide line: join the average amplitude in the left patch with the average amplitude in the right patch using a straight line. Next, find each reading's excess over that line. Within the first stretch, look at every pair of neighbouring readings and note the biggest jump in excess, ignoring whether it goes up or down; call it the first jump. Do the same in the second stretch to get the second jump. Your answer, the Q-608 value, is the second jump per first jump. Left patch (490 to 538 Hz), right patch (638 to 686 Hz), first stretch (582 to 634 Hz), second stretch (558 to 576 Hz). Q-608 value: 0.79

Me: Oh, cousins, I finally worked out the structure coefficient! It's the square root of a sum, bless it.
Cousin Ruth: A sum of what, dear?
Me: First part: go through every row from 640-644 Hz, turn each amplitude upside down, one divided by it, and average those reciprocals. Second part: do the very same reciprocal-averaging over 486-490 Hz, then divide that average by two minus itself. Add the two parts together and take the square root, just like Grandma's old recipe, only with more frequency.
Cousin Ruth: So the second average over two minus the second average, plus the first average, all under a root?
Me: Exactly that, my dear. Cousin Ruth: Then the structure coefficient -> 1.23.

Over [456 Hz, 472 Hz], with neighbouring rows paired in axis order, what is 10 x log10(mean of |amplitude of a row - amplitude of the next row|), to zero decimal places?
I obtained -13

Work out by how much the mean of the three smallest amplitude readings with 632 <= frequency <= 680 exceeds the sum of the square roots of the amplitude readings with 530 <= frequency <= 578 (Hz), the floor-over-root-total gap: -24.3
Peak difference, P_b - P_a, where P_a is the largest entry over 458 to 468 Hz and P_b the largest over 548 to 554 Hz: -0.18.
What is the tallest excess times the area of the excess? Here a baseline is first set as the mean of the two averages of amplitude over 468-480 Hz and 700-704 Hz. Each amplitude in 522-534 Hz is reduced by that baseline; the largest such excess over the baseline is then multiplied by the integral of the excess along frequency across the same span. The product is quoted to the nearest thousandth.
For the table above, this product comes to 0.080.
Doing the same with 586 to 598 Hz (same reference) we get 0.191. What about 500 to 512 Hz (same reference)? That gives -0.002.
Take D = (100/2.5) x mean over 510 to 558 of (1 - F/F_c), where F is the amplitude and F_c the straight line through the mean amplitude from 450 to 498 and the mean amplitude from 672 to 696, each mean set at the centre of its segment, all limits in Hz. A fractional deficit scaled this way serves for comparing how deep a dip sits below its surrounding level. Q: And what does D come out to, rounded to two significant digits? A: 3.1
